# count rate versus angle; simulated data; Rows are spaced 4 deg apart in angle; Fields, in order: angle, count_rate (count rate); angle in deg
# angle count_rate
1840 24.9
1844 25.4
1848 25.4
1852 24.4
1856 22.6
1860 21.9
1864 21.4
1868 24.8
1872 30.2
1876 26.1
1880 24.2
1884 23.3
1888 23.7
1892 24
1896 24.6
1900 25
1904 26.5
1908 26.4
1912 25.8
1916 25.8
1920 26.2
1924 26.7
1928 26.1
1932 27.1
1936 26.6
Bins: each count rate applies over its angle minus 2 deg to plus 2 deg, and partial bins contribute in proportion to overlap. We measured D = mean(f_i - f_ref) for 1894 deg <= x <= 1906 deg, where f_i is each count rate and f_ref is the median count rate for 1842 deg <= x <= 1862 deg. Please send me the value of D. 1.0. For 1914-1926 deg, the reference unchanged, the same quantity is 1.8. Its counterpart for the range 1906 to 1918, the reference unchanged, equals 1.6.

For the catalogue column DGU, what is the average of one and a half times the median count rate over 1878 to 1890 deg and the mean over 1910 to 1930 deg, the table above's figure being 30.8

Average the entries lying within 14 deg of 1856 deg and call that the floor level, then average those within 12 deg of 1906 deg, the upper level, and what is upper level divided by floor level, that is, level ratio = 1.08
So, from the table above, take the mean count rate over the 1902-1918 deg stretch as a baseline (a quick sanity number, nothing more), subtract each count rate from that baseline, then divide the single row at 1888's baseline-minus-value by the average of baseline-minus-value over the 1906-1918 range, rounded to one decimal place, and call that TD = 19.4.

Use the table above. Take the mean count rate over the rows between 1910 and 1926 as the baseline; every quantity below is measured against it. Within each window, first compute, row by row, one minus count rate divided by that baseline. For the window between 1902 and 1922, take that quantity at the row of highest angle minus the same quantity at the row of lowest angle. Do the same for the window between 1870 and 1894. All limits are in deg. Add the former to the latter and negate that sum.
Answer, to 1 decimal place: -0.2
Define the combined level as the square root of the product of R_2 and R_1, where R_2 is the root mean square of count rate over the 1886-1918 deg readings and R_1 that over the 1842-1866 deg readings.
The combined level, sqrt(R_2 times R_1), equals 24.4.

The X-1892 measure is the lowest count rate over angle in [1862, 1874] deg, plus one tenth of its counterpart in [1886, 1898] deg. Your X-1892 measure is 23.8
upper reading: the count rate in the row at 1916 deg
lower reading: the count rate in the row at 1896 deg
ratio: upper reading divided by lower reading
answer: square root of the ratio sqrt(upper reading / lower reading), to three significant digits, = 1.02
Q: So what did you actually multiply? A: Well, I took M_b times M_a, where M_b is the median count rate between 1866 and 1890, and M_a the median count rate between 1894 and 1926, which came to 637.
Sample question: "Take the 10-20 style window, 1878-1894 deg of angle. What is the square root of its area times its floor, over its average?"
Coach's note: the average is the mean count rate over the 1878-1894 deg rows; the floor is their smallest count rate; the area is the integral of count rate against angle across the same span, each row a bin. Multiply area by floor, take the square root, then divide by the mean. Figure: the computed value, 3.96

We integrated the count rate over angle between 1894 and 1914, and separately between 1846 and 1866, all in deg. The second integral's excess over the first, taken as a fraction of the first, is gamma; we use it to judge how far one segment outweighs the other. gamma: -0.10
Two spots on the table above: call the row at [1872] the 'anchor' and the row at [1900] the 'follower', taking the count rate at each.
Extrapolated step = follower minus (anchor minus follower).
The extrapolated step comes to 19.8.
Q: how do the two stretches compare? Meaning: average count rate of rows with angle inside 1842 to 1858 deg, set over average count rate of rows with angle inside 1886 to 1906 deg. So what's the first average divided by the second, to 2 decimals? 0.99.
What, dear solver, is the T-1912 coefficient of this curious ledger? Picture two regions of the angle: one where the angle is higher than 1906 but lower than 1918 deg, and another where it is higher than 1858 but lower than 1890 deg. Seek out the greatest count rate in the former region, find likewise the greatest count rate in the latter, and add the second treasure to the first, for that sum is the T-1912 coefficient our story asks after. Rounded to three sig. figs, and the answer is 56.6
